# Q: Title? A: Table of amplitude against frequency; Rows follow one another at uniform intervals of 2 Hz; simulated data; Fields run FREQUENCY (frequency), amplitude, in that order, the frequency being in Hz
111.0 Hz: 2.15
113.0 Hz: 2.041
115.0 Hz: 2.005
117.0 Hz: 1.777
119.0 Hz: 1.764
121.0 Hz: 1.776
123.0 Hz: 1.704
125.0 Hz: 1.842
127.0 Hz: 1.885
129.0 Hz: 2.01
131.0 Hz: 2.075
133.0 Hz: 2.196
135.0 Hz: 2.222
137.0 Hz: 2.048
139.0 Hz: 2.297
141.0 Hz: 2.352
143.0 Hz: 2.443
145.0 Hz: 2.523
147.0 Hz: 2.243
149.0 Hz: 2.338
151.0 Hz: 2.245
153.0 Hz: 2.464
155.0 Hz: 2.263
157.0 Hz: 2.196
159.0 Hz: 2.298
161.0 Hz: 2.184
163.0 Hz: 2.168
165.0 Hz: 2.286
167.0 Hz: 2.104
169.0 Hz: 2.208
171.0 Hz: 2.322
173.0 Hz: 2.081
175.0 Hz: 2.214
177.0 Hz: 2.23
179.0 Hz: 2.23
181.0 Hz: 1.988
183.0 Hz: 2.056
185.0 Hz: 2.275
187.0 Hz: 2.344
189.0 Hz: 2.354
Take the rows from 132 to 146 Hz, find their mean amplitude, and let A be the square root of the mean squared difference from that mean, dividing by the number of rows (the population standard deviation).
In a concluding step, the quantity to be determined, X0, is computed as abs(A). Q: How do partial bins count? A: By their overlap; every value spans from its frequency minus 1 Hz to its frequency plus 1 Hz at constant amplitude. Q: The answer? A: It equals 0.15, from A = 0.148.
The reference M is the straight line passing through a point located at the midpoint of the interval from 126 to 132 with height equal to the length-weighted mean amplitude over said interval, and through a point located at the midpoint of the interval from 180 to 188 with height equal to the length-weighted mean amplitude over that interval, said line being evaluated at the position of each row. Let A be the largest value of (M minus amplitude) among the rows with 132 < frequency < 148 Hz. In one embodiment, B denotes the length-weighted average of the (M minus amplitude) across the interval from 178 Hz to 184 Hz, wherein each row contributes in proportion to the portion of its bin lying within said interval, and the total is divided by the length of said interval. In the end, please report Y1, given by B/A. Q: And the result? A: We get -2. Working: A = -0.03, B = 0.06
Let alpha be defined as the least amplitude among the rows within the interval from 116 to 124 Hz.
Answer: 1.704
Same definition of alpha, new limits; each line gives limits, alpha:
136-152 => 2.048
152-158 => 2.196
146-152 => 2.243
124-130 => 1.842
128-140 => 2.01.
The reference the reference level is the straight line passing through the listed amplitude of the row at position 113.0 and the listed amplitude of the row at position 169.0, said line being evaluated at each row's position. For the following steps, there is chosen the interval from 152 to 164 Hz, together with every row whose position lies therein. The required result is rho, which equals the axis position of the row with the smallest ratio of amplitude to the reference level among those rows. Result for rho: 163.0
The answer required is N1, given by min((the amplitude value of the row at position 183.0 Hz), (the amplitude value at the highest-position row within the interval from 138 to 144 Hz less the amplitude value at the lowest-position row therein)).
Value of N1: 0.15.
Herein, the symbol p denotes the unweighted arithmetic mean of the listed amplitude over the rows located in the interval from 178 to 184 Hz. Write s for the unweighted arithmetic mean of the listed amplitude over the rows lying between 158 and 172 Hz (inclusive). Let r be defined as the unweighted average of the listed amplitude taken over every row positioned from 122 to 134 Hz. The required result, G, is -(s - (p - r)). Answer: -2.08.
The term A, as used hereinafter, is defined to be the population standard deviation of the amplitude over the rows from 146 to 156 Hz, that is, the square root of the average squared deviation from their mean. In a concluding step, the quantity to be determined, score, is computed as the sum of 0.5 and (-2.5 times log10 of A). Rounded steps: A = 0.08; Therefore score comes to 3.2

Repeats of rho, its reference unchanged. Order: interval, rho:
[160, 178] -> 173.0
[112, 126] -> 123.0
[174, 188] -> 181.0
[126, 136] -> 127.0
